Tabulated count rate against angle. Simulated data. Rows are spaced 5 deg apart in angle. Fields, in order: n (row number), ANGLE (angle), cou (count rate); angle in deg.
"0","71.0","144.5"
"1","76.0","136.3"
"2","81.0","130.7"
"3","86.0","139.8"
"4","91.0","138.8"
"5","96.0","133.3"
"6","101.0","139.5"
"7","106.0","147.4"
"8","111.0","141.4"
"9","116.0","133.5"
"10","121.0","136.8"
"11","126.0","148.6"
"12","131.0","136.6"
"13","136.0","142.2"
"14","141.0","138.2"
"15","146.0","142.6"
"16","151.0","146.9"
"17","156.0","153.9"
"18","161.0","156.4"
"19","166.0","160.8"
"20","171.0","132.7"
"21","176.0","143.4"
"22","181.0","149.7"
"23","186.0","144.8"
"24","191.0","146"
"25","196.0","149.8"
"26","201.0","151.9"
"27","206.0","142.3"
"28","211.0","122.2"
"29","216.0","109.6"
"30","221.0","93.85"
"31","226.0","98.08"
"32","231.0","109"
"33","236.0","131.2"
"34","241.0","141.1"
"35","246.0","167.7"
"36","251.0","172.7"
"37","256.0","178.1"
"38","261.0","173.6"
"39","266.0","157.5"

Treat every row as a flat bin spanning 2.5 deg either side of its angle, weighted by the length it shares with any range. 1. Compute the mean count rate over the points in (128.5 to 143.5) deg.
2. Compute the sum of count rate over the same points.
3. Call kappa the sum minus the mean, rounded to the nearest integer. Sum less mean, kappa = 278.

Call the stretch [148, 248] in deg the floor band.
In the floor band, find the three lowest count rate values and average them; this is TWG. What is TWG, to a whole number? 100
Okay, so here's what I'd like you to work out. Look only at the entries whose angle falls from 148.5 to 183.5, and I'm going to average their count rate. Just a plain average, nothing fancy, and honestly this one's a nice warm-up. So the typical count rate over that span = 149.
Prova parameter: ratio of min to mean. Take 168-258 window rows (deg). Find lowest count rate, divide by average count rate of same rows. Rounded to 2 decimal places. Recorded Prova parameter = 0.68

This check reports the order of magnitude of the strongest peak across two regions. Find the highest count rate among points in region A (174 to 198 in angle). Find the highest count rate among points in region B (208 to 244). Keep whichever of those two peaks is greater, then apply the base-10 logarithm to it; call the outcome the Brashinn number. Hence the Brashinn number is 2.18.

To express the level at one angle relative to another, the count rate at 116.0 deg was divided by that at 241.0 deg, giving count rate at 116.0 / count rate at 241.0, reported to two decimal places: 0.95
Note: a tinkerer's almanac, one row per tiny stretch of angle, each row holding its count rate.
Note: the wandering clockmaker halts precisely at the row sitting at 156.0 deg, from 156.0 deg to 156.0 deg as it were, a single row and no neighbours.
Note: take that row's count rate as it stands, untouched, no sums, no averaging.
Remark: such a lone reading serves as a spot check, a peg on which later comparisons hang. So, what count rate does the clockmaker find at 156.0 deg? 153.9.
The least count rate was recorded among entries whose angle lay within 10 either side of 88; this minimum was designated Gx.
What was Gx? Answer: 130.7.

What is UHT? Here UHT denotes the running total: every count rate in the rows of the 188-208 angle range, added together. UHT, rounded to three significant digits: 590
